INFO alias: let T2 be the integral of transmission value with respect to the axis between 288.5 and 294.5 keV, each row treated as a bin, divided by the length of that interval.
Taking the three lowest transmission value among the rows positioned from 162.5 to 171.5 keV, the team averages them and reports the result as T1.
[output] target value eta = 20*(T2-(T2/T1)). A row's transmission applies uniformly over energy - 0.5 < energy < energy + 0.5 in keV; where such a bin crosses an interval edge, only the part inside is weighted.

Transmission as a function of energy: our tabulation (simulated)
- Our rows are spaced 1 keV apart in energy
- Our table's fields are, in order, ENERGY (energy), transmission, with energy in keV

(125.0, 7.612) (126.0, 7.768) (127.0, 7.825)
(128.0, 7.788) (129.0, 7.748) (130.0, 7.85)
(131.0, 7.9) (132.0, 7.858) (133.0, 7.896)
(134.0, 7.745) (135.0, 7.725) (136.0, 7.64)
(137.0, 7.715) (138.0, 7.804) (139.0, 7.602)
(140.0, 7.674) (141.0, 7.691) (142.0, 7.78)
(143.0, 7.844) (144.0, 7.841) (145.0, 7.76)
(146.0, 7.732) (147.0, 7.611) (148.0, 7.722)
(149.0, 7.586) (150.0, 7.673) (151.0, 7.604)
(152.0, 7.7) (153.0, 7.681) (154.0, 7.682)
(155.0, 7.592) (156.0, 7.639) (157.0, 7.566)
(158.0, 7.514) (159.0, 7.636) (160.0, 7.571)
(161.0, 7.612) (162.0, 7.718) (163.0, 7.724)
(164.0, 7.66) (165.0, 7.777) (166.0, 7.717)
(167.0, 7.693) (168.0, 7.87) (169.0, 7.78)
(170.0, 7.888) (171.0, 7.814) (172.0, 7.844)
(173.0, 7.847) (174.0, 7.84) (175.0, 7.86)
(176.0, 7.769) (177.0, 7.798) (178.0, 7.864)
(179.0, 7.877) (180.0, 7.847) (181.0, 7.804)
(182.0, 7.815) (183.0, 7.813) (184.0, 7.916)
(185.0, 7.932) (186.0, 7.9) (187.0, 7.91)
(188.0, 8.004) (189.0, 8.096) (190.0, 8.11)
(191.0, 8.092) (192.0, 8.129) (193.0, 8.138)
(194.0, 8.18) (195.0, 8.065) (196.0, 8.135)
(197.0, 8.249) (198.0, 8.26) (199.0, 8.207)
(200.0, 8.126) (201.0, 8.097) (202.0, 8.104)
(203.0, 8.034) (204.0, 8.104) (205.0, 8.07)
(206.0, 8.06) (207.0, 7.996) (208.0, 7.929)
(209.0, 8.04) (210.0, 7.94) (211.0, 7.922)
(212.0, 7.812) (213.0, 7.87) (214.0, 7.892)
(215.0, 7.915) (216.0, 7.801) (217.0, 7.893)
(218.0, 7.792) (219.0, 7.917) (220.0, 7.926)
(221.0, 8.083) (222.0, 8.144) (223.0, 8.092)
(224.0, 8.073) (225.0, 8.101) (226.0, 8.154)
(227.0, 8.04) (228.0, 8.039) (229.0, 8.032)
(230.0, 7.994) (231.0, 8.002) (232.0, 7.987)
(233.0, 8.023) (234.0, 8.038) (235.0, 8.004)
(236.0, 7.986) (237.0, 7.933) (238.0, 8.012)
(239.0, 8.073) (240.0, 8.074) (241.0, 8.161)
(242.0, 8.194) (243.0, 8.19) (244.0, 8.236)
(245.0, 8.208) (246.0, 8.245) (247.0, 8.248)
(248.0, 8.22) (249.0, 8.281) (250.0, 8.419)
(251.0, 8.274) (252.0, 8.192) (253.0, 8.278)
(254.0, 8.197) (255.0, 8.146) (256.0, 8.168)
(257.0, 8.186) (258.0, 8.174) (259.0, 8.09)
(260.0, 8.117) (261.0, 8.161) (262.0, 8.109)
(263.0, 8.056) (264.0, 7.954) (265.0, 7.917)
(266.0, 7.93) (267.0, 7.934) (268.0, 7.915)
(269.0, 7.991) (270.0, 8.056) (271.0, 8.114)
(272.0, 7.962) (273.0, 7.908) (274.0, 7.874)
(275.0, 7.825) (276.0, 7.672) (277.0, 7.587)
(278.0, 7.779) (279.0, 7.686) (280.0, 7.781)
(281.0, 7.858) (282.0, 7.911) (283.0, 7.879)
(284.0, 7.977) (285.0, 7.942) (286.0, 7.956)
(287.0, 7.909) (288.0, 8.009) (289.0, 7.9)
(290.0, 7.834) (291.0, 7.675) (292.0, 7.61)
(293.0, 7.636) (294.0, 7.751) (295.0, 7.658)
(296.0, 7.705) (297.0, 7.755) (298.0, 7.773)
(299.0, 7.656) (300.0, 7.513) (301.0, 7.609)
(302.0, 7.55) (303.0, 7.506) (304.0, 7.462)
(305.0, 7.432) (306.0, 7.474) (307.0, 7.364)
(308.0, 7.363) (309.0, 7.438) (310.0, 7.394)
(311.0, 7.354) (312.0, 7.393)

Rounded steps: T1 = 7.69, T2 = 7.73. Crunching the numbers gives 134.6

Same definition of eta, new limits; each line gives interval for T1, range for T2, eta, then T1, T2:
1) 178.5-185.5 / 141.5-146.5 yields 135.9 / 7.81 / 7.79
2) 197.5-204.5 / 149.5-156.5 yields 134.1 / 8.08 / 7.65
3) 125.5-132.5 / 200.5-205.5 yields 140.8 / 7.77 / 8.08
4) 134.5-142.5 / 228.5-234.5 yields 139.3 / 7.64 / 8.01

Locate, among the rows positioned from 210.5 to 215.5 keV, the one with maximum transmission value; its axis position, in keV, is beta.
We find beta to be 211.0 keV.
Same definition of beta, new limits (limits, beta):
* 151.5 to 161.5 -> 152.0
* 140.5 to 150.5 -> 143.0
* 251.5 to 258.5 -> 253.0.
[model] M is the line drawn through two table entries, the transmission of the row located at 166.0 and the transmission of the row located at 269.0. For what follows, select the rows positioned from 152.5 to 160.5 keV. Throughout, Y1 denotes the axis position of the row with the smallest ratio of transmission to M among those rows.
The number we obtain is 158.0 keV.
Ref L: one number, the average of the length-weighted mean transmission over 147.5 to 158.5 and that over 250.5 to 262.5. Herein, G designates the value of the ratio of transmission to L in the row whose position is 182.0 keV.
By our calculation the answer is 0.989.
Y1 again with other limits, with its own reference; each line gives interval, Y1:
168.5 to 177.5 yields 176.0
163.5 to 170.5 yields 164.0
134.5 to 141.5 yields 139.0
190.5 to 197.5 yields 195.0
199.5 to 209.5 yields 208.0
